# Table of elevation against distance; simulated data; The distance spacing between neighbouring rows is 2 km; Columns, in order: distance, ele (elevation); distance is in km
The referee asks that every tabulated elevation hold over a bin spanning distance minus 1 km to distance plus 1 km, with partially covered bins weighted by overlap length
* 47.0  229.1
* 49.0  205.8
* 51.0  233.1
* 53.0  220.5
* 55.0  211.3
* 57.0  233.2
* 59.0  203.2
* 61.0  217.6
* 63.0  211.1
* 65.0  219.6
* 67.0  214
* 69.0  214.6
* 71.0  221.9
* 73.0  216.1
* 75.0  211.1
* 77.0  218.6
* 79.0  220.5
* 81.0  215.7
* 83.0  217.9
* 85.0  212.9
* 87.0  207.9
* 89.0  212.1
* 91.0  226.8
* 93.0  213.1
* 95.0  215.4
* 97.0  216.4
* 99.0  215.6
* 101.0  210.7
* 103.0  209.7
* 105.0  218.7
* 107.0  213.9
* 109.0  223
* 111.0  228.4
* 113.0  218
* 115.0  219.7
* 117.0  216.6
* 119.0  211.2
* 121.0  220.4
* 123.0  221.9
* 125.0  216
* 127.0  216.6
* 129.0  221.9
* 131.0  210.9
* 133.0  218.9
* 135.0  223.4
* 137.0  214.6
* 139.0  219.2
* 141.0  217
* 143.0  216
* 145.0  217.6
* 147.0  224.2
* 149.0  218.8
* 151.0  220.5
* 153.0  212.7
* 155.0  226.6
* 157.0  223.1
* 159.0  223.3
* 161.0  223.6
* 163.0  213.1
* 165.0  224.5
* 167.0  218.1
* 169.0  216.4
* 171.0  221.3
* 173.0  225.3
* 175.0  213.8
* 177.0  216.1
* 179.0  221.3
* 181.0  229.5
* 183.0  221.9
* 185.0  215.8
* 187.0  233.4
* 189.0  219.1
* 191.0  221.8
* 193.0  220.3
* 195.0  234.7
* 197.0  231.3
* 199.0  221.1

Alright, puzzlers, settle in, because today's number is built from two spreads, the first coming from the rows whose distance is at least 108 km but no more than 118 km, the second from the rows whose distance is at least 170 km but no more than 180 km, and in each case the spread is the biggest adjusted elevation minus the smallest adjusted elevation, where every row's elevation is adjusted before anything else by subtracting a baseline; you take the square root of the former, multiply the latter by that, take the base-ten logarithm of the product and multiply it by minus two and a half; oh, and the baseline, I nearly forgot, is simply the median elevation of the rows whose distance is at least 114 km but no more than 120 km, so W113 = -3.99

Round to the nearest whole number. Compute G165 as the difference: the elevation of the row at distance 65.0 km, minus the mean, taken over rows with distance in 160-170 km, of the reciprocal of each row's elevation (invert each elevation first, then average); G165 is 220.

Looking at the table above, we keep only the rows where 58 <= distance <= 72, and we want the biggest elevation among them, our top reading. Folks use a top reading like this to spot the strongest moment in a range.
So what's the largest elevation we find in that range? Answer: 221.9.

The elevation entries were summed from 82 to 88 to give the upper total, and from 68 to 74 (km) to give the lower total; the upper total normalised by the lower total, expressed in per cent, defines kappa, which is 97.9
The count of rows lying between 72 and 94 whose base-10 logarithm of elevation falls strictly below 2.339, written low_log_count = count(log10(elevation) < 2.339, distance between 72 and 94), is 8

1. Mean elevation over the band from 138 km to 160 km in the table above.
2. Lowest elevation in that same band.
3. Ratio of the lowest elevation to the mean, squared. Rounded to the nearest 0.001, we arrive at 0.936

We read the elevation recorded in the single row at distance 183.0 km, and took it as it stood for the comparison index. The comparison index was 221.9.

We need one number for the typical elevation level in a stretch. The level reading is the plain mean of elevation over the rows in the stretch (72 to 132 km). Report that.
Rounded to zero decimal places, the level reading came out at 217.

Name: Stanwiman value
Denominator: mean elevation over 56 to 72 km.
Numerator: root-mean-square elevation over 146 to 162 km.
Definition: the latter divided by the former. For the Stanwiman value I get 1.02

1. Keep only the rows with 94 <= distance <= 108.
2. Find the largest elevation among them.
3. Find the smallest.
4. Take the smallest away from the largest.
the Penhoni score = 9.0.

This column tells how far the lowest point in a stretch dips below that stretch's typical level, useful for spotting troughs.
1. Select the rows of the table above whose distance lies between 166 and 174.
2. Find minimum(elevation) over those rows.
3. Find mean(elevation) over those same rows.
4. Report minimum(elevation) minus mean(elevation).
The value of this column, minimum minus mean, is -3.9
